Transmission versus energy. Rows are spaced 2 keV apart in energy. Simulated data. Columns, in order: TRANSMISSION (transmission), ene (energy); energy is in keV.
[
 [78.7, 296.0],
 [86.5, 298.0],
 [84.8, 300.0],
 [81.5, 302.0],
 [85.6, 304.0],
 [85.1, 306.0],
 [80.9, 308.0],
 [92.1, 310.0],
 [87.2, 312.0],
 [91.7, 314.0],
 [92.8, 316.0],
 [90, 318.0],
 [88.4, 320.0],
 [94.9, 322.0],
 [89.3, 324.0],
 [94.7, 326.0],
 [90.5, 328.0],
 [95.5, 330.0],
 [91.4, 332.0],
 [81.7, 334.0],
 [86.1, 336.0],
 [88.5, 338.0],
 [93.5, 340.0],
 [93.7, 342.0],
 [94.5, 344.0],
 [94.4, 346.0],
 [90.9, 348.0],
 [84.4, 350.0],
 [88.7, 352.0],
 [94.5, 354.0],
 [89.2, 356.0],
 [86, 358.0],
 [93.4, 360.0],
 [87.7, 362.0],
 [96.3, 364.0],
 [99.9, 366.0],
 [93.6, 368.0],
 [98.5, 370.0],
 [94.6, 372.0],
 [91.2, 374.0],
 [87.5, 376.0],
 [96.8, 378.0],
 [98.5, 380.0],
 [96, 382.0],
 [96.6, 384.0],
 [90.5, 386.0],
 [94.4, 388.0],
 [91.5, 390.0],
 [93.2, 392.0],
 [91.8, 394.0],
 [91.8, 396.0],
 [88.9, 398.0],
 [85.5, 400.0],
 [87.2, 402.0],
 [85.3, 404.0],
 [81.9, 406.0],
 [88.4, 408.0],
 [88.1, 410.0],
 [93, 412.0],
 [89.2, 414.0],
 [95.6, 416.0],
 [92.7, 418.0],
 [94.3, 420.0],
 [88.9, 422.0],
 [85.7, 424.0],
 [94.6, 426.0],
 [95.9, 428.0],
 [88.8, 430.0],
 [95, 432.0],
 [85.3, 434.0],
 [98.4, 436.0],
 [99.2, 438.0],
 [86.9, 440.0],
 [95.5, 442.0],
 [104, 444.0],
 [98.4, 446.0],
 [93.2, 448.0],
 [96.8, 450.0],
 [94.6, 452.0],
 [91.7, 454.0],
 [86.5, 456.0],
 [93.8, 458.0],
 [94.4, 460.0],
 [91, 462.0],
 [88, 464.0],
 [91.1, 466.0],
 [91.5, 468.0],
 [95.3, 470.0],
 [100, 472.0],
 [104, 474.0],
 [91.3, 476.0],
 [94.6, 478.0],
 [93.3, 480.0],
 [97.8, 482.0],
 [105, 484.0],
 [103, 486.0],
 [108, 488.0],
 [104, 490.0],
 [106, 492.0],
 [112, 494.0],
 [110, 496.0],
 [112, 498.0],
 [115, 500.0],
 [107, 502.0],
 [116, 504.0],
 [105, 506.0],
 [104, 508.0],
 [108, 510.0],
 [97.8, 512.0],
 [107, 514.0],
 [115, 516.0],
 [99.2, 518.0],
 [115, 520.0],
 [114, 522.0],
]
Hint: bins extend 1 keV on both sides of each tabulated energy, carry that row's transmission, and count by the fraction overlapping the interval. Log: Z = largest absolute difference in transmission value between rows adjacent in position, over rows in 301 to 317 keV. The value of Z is 11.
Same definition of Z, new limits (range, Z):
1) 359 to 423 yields 9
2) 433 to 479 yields 13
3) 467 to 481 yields 13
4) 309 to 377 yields 10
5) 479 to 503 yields 8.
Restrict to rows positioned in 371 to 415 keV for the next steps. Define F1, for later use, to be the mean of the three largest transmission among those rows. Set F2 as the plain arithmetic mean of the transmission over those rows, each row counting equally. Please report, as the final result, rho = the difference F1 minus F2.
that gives 6.3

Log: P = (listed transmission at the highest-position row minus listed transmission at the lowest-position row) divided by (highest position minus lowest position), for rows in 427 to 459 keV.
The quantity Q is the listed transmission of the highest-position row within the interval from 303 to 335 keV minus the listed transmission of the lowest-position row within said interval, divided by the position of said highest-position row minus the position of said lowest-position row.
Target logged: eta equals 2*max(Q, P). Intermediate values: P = -0.07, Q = -0.13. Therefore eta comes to -0.1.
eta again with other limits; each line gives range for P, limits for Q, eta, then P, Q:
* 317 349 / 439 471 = 0.6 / 0.03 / 0.28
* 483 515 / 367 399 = 0.1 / 0.07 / -0.16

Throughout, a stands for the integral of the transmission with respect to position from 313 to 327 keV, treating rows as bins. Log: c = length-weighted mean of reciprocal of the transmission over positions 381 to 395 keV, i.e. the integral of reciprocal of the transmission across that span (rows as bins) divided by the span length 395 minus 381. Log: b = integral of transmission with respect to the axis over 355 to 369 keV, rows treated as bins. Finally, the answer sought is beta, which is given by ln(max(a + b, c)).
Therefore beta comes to 7.85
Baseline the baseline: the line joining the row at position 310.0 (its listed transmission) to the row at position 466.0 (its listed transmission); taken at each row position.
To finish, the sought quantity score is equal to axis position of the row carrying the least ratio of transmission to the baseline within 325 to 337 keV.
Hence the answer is 334.0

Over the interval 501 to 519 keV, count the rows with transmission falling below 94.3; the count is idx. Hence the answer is 0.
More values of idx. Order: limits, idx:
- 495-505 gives 0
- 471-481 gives 2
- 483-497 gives 0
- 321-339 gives 6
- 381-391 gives 2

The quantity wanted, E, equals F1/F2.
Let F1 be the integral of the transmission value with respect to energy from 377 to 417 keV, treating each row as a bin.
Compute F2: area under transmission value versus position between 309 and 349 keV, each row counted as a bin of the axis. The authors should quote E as 1.00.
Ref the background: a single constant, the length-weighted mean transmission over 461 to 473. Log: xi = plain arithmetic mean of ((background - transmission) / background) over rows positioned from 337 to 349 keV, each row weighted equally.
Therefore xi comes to 0.003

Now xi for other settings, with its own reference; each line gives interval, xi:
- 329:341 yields 0.036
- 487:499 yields -0.171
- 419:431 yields 0.016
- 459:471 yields 0.010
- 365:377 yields -0.015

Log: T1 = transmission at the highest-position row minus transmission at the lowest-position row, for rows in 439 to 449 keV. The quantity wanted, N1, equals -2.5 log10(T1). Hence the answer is -2.00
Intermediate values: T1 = 6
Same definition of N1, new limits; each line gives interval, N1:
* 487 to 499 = -1.51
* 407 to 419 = -1.58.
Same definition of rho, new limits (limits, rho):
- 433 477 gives 8.5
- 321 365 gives 4.7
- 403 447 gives 8.5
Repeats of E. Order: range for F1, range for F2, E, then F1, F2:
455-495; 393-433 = 1.08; 3901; 3605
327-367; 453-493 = 0.94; 3642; 3861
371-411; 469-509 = 0.87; 3639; 4167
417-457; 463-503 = 0.92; 3733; 4058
